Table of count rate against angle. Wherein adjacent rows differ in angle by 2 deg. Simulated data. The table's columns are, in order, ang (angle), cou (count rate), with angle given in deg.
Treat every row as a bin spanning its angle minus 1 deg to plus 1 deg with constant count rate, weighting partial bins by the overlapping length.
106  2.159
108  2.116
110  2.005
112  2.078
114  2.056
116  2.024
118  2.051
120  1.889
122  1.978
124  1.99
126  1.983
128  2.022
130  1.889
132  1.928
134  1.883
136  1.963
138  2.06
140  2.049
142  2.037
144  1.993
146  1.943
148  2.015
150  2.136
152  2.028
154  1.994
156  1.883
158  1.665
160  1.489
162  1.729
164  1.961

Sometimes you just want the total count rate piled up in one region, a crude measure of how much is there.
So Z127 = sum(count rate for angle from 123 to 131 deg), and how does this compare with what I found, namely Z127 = 7.9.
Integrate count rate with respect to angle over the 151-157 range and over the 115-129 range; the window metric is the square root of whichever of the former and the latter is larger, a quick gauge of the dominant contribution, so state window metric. 5.3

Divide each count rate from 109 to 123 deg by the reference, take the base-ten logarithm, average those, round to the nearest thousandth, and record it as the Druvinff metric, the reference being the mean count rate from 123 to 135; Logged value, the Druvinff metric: 0.013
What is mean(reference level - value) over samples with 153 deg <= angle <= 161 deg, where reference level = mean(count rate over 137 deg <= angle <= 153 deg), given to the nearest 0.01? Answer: 0.27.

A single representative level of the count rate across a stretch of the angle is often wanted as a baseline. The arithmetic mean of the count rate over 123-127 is 1.99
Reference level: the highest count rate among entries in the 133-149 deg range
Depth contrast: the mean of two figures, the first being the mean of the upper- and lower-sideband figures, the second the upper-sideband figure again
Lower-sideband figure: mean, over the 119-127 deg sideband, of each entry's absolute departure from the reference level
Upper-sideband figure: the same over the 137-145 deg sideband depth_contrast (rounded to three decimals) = 0.044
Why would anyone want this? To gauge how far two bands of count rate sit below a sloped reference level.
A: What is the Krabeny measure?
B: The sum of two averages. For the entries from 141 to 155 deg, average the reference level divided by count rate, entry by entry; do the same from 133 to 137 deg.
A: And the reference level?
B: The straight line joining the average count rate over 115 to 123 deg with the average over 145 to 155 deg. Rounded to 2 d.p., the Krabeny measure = 2.04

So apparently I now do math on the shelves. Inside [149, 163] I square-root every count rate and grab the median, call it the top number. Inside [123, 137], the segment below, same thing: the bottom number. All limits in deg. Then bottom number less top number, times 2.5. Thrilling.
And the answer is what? 0.07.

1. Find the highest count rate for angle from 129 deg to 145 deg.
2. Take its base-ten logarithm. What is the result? 0.314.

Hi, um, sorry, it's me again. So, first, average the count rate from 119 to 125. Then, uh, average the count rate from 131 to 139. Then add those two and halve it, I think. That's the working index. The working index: 1.96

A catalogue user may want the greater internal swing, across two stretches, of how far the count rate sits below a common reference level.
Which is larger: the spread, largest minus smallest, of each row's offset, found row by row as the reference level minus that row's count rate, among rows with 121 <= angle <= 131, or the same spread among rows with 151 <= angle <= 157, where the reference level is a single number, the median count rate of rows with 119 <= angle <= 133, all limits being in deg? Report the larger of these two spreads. 0.145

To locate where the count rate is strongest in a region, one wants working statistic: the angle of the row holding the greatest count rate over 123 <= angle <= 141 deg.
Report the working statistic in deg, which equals 138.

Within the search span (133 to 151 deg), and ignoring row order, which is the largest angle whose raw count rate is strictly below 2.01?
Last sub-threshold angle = 146 deg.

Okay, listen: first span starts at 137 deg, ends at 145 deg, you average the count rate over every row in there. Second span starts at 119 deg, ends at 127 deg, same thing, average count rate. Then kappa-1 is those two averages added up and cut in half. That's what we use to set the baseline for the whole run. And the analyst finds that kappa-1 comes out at 2.00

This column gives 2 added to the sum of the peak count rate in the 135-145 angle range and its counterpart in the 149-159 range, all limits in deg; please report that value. 6.20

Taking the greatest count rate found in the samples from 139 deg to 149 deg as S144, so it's 2.049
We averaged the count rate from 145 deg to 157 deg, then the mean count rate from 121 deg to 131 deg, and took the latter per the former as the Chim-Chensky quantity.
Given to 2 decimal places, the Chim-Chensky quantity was 0.99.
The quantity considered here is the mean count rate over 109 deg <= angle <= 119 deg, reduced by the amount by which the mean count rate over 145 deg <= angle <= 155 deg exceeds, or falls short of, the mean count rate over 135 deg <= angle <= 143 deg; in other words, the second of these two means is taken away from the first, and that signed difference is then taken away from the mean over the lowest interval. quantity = 2.05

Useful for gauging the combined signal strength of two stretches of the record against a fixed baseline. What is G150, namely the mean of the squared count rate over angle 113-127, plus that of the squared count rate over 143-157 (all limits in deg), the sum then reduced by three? 4.99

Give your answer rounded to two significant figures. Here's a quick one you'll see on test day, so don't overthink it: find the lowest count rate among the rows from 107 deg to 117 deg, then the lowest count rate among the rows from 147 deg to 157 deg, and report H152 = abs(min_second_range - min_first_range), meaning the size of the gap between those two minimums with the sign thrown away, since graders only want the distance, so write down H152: 0.12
